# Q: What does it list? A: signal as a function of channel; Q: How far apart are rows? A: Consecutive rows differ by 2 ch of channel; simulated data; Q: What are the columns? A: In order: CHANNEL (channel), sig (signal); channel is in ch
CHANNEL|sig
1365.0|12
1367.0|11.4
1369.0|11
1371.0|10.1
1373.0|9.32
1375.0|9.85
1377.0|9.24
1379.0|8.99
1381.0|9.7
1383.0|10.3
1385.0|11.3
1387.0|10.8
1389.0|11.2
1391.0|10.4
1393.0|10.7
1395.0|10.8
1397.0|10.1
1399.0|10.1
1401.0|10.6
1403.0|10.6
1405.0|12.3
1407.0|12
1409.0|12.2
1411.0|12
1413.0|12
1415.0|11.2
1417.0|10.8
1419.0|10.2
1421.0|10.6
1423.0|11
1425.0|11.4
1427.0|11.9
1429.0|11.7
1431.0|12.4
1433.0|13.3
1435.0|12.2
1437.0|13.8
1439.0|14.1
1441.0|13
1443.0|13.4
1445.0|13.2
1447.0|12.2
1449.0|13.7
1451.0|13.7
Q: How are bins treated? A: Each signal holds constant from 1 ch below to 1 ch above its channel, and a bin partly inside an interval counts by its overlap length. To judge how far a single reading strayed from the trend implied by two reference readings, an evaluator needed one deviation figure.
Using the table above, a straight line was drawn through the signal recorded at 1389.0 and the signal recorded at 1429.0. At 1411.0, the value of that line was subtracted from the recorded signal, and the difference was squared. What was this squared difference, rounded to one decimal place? 0.3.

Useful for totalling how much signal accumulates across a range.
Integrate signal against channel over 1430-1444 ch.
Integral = 184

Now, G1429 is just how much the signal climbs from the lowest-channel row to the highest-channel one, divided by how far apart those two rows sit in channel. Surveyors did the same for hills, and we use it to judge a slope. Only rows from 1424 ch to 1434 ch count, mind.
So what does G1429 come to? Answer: 0.24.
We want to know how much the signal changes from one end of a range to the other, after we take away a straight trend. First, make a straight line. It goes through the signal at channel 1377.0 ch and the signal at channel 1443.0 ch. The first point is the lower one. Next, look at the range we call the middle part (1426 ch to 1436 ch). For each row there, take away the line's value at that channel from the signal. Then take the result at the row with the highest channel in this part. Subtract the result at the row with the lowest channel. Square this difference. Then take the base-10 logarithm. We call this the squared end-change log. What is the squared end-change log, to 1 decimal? -1.4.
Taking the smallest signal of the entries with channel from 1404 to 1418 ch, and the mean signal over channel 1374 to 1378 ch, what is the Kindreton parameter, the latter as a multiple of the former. 0.88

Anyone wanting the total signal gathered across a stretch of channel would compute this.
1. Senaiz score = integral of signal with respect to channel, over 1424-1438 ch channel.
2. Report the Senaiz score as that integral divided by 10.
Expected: 17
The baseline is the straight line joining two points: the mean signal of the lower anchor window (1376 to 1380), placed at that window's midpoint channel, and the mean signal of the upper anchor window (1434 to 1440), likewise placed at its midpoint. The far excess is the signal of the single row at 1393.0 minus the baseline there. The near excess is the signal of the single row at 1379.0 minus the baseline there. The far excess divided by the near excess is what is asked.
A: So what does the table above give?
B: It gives -3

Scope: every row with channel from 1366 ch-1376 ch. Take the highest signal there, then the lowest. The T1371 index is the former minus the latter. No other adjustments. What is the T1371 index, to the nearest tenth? 2.1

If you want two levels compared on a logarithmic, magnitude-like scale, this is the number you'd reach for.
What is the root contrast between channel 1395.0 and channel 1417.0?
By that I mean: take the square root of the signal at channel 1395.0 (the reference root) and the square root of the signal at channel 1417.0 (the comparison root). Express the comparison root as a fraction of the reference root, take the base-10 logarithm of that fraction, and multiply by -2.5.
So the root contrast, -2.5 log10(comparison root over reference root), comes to 0.00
